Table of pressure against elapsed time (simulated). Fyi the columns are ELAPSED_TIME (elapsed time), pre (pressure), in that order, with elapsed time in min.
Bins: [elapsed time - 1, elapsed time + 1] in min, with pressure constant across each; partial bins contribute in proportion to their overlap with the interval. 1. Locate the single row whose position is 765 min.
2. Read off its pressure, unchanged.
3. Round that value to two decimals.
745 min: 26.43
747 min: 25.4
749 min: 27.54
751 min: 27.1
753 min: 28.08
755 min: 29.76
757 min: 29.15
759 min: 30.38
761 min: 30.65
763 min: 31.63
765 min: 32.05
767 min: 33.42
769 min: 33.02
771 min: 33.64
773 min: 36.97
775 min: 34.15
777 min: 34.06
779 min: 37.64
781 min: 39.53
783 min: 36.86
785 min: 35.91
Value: 32.05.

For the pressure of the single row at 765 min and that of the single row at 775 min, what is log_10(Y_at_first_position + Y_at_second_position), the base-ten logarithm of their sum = 1.82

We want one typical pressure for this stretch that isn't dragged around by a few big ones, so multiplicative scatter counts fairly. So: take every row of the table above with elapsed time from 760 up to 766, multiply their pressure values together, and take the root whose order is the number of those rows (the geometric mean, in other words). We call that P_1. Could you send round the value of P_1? 31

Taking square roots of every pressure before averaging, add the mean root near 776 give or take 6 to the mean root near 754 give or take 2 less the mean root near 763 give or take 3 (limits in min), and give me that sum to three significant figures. 5.77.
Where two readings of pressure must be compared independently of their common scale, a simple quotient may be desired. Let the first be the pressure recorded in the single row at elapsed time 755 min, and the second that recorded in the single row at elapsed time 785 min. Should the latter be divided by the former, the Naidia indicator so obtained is 1.21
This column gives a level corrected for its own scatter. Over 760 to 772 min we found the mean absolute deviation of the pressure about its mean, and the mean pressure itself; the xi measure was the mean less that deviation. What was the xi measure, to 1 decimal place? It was 31.4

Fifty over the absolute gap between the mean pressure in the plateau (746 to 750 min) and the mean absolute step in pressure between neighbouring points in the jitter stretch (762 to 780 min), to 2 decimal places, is 2.01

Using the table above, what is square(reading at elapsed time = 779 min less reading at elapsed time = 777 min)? 13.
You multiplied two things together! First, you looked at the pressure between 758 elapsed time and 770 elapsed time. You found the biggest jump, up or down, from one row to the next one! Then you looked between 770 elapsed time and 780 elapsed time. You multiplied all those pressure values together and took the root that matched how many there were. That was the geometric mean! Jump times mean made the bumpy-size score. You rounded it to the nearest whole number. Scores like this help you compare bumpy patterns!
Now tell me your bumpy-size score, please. 48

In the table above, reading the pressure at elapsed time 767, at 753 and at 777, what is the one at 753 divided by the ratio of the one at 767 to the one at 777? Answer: 29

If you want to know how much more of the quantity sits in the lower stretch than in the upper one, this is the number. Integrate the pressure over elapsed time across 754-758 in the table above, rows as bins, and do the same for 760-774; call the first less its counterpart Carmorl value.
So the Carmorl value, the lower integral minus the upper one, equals -345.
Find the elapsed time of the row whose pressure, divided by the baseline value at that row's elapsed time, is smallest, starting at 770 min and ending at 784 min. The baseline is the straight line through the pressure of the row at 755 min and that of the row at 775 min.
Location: 777 min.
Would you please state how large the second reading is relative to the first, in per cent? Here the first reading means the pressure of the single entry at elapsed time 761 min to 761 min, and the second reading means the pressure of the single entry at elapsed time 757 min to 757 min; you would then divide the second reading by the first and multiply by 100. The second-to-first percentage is 95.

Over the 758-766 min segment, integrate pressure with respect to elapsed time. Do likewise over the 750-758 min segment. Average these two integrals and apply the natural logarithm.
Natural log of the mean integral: 5.48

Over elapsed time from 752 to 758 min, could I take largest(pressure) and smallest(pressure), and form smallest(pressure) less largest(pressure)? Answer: -1.7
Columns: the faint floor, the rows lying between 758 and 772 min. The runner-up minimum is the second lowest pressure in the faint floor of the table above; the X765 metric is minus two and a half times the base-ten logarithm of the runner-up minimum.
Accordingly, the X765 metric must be -3.72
